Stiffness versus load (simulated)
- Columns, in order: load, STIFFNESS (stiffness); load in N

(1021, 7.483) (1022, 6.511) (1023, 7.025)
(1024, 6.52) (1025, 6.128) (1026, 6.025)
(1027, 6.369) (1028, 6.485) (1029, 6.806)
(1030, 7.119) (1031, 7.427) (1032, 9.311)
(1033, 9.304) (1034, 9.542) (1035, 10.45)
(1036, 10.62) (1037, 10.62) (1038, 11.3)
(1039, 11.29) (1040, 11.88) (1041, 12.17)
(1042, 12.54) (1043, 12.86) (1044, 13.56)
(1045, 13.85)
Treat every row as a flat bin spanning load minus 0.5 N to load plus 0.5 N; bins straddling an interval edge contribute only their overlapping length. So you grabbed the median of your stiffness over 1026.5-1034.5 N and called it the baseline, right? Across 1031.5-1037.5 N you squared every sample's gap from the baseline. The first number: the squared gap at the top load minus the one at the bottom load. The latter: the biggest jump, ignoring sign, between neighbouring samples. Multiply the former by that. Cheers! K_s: 35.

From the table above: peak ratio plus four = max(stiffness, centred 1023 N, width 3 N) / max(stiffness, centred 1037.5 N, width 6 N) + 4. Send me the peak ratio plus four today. 4.59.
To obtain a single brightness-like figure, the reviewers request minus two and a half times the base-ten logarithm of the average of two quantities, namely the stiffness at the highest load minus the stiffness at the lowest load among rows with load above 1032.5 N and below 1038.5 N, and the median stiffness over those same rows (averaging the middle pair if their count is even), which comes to -1.99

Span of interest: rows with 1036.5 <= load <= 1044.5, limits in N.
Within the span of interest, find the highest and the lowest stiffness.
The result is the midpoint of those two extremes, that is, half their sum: 12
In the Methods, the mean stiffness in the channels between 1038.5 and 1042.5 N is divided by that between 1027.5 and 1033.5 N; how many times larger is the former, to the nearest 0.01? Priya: 1.55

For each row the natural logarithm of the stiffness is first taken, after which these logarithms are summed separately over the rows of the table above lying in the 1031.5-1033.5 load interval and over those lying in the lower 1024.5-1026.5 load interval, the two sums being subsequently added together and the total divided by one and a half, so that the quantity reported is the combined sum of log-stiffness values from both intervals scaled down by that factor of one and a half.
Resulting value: 5.38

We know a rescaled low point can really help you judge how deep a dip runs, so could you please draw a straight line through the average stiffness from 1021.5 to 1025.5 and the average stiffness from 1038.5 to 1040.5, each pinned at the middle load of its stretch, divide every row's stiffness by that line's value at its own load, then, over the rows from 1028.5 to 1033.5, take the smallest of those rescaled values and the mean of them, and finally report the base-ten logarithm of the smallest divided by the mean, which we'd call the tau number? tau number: -0.036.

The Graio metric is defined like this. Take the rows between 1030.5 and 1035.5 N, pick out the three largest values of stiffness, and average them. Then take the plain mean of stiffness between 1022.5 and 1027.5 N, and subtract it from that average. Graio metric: 3.4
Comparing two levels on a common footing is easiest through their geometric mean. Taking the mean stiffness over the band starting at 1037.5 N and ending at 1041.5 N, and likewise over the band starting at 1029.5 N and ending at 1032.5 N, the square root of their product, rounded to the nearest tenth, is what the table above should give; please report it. 9.6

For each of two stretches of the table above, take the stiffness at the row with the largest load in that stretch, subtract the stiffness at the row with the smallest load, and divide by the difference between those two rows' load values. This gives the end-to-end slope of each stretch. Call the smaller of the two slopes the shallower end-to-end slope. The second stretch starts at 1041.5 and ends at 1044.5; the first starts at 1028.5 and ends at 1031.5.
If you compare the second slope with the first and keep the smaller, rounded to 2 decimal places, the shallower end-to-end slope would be 0.31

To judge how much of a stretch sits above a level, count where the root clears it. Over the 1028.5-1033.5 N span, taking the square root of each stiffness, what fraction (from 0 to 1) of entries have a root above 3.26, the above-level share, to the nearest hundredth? 0.00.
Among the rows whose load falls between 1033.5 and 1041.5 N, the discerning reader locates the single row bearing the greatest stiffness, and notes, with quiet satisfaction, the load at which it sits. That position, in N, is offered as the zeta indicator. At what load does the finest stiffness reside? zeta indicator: 1041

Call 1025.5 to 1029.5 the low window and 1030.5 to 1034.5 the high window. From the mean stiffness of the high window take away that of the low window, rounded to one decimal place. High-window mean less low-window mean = 2.5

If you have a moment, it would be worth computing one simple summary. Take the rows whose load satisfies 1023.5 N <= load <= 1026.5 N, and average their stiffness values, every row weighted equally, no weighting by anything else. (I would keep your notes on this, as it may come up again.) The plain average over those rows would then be 6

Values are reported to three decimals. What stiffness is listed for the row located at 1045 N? 13.850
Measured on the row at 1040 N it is 11.880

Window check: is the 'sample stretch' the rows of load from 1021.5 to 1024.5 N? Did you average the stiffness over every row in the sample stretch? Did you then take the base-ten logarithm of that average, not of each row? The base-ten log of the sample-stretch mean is 0.83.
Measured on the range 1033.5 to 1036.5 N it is 1.01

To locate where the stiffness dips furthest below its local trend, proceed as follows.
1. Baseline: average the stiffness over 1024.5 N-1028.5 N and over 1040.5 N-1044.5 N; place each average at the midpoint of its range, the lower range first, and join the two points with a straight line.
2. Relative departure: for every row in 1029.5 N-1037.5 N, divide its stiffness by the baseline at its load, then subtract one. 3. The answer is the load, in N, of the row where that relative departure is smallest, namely 1031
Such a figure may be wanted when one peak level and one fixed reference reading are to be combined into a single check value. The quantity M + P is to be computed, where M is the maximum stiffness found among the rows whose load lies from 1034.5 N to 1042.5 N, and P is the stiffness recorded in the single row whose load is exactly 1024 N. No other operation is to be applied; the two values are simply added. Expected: 19.1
